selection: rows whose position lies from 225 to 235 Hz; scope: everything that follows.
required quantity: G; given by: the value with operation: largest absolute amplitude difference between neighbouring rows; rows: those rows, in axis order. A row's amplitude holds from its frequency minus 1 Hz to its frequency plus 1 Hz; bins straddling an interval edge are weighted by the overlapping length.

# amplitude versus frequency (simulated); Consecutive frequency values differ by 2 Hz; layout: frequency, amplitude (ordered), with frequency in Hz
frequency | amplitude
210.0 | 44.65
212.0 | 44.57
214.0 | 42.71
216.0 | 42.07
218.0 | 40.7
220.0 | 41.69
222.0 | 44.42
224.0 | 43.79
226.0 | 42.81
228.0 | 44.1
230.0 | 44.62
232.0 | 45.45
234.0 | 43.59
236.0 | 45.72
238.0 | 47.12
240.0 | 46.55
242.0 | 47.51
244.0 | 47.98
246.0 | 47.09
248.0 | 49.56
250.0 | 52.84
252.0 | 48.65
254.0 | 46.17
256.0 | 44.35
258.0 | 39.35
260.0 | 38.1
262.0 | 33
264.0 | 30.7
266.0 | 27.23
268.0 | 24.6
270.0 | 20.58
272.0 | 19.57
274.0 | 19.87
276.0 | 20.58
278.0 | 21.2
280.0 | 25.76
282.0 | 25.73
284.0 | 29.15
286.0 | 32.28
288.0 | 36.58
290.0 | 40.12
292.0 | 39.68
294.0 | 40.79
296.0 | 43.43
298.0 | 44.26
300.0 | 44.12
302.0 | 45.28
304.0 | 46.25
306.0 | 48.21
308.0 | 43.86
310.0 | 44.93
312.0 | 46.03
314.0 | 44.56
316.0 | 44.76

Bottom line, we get 1.9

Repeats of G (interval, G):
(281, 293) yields 4.3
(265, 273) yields 4.0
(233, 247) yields 2.1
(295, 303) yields 1.2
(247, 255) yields 4.2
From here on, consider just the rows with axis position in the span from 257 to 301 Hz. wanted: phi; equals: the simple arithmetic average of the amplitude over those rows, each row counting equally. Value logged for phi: 32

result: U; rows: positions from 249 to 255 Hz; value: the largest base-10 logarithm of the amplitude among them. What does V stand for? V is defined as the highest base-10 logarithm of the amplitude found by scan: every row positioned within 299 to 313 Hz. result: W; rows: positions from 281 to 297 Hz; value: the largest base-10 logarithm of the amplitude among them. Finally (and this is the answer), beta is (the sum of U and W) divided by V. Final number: 2.00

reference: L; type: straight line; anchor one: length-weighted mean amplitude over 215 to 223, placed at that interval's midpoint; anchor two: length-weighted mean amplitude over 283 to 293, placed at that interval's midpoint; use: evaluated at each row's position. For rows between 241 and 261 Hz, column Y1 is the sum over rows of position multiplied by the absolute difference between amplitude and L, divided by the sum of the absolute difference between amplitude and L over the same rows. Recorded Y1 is 249.0 Hz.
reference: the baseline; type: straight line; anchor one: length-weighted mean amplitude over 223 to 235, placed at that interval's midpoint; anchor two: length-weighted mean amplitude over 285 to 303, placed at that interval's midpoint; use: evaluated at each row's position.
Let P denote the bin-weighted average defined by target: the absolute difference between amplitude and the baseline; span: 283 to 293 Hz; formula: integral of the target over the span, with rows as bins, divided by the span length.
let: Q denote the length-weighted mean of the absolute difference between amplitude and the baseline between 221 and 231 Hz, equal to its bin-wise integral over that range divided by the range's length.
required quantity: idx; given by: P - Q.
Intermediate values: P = 5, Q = 0.5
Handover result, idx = 5.0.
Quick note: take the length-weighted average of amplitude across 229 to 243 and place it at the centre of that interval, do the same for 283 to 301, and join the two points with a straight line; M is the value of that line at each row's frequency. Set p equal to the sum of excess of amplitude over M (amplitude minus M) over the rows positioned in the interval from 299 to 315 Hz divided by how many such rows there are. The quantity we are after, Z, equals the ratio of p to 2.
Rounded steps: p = 8.3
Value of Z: 4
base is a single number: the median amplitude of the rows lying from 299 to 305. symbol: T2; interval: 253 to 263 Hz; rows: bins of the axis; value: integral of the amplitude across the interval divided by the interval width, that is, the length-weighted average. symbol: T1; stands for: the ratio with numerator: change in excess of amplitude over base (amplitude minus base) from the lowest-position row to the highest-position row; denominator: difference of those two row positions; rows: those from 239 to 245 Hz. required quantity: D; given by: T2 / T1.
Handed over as 112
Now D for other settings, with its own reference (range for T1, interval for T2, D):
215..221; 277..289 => -299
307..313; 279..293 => 60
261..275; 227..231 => -41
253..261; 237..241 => -35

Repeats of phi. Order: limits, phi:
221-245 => 45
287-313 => 43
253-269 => 35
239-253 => 49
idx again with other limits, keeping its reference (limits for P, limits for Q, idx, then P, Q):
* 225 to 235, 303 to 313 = -5.1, 1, 5.8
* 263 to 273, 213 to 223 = 15.2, 18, 2.3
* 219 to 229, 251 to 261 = -2.7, 1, 3.7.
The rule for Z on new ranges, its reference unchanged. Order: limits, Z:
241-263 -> 1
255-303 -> -4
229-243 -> 0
